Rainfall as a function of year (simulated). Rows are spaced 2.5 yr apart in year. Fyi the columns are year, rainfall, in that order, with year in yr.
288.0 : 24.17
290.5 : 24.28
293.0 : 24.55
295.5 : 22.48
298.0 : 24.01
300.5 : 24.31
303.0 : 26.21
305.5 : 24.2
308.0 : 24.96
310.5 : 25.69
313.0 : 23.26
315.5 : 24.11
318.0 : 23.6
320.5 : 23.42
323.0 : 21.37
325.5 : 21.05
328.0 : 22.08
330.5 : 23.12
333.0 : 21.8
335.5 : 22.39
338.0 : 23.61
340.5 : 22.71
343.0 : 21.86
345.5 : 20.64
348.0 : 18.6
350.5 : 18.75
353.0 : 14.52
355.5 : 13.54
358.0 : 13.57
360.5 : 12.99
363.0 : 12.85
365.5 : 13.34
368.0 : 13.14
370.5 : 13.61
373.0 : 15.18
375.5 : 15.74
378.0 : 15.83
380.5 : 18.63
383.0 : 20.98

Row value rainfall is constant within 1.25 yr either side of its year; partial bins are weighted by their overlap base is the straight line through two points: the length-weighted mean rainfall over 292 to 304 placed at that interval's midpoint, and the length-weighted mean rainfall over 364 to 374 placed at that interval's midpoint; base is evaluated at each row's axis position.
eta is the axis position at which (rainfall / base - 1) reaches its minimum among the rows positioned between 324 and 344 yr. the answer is 325.5 yr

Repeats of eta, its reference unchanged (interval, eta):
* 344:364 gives 355.5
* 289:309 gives 295.5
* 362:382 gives 363.0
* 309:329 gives 323.0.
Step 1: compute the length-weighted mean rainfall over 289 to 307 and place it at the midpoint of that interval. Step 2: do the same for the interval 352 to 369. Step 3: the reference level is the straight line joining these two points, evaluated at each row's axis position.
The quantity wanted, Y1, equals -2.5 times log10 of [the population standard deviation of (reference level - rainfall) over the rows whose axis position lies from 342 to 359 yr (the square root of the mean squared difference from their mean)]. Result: -0.9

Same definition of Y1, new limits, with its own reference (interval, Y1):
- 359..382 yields -1.1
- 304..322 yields 0.3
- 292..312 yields -0.7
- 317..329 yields 0.4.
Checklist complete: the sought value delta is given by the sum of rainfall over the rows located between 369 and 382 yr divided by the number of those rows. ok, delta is 16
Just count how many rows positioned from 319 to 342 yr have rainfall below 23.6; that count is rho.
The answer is 8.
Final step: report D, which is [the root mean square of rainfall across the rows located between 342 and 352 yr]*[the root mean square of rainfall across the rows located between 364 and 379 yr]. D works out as 290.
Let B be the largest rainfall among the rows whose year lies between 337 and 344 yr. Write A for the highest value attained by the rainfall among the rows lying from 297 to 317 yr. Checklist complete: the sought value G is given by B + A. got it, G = 49.8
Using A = 26.21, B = 23.61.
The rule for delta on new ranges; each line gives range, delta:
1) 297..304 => 25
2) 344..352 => 19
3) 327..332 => 23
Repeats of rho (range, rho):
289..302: 1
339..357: 7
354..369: 6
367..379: 5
